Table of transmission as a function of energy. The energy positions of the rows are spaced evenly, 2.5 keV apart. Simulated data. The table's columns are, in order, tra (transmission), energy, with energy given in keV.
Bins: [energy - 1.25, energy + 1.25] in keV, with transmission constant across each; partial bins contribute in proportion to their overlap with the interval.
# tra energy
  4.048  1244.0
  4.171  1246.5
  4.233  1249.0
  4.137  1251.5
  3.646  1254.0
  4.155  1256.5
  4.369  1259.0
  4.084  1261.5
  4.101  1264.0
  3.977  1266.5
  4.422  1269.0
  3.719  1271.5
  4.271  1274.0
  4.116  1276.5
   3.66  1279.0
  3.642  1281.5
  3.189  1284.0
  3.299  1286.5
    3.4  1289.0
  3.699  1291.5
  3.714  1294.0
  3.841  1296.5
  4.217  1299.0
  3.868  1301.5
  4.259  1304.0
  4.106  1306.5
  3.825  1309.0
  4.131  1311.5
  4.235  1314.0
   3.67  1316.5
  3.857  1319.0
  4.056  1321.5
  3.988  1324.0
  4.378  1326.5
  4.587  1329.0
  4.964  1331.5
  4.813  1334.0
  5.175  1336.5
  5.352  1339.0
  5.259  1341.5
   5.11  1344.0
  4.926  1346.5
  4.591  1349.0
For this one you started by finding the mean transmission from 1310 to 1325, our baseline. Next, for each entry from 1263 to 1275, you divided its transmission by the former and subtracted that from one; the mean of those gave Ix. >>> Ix -0.027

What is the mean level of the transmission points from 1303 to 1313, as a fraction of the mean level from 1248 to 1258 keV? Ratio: 1.01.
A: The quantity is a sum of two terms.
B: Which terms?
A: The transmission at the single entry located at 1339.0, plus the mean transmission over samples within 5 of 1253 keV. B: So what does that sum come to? 9.4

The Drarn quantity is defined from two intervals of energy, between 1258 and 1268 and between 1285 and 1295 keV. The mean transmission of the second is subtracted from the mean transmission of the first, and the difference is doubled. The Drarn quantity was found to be 1.2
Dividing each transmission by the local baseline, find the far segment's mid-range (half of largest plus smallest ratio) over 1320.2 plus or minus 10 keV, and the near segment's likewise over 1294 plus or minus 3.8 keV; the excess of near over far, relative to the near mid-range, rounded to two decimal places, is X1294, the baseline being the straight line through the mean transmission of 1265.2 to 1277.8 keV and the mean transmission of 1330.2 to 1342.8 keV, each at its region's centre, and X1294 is 0.00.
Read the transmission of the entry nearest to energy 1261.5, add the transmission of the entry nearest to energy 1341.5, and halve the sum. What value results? 4.7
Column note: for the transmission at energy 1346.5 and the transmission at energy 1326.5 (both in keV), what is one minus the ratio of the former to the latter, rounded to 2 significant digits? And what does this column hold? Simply -0.13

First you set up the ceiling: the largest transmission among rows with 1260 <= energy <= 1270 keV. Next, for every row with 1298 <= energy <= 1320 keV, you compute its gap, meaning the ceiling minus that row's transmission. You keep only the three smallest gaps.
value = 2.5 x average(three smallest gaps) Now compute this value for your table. 0.5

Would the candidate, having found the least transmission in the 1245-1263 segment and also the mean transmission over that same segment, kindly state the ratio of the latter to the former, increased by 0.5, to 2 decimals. 1.63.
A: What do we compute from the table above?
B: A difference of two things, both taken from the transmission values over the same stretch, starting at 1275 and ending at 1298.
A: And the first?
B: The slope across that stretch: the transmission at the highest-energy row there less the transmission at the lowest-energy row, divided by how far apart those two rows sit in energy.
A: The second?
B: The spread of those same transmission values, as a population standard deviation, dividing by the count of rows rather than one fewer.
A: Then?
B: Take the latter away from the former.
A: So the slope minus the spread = -0.28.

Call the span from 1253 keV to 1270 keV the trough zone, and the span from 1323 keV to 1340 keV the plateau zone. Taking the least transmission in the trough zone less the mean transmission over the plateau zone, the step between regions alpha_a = -1.1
